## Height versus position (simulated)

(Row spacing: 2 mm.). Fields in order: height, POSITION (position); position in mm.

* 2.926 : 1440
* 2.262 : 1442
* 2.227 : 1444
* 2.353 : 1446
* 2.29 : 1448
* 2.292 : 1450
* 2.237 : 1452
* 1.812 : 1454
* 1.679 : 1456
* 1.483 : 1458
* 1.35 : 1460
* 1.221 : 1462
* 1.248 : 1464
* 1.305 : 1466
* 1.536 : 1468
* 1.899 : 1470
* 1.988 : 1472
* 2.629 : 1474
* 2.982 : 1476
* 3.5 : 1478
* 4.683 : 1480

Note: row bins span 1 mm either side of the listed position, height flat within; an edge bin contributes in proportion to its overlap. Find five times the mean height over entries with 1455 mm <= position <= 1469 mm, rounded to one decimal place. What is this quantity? 7.0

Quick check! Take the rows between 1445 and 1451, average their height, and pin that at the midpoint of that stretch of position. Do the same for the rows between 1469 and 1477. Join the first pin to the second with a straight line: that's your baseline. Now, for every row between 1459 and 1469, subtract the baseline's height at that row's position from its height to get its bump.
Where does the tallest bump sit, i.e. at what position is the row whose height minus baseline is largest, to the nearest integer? 1468 mm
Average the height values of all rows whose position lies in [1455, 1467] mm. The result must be 1.38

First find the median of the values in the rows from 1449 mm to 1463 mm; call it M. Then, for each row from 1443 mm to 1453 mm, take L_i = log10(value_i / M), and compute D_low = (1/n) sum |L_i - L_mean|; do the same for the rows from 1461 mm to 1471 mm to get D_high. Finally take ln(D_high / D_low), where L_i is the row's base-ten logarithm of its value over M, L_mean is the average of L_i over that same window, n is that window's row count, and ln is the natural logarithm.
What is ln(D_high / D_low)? 2.2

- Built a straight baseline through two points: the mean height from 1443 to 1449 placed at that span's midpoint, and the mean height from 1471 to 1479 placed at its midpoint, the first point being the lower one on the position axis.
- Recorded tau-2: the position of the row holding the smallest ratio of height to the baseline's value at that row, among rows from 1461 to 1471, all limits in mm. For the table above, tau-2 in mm 1462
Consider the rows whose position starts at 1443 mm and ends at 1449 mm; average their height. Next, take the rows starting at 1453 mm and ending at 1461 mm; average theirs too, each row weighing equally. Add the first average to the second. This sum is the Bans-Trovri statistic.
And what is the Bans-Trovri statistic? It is 3.9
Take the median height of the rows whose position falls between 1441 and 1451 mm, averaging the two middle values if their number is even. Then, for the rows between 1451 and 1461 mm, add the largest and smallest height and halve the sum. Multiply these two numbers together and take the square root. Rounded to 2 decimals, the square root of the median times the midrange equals 2.03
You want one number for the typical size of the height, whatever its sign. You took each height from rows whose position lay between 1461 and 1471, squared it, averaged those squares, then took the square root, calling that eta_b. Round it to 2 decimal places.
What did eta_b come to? 1.46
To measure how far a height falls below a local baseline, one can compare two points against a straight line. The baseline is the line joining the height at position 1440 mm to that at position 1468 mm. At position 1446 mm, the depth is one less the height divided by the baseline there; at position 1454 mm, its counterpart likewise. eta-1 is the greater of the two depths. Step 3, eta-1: 0.188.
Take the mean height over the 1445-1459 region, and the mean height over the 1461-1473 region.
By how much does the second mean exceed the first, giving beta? -0.5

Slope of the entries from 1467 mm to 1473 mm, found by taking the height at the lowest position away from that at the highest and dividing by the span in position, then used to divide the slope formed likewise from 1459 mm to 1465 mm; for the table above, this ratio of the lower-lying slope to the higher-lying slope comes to -0.23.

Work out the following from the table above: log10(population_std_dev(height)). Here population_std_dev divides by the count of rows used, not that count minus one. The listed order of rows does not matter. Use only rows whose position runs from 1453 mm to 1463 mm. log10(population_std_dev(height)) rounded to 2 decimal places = -0.67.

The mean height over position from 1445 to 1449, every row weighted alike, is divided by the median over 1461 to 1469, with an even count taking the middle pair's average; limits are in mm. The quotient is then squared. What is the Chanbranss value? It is 3.3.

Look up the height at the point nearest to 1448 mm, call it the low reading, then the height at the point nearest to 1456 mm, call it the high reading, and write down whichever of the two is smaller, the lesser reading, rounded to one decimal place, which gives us 1.7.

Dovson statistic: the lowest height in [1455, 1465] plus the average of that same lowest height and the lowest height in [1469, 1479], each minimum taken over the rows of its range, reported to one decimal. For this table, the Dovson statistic 2.8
